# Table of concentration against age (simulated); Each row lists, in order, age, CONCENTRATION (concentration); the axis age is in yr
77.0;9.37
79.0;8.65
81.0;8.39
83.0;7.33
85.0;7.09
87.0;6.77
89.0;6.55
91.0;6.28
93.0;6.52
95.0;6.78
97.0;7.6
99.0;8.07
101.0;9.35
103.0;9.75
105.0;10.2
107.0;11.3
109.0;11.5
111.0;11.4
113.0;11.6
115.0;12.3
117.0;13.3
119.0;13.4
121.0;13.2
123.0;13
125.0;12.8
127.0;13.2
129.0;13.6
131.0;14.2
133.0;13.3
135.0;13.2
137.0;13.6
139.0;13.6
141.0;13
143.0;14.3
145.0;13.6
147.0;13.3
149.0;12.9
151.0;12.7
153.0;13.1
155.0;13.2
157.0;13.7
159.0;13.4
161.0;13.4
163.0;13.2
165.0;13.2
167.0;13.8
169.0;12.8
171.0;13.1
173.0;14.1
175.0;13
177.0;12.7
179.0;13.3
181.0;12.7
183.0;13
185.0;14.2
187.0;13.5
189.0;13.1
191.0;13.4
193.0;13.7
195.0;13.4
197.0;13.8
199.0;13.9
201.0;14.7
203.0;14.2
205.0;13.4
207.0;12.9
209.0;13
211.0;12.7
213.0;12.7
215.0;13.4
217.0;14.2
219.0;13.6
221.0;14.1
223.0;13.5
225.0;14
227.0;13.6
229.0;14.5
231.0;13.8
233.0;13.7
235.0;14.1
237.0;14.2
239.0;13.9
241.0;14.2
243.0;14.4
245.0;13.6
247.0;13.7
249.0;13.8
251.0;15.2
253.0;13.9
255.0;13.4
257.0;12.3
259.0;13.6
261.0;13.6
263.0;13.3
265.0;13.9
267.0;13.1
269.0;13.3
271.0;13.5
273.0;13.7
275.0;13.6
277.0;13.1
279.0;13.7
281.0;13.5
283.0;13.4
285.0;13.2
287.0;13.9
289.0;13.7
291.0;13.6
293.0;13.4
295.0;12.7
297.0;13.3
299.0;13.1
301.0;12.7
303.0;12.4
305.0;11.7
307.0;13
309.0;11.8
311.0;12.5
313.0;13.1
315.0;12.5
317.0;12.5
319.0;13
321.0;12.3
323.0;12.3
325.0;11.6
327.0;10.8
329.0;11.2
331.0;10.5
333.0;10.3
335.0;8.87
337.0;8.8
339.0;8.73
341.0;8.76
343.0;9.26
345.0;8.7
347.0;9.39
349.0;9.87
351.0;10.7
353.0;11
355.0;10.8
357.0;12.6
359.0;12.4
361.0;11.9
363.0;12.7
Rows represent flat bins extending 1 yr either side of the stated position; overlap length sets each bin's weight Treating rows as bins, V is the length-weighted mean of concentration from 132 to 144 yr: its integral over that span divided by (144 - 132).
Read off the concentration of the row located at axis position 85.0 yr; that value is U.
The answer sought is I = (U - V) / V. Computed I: -0.47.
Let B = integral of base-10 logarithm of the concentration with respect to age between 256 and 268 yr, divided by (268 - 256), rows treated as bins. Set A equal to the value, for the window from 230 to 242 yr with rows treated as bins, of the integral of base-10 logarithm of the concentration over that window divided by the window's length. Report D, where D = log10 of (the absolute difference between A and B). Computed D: -1.7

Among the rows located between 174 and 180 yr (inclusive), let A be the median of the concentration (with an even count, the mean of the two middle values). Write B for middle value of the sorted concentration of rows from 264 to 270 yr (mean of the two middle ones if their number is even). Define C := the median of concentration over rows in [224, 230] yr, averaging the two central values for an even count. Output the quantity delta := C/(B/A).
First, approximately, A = 13.0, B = 13.3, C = 14.0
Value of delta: 13.7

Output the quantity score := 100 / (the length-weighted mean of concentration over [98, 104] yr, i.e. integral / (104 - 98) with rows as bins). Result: 11.0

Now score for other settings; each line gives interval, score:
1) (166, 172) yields 7.6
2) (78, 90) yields 13.4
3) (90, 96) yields 15.3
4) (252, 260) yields 7.5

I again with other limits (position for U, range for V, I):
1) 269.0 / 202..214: 0.01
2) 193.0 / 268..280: 0.02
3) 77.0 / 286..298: -0.30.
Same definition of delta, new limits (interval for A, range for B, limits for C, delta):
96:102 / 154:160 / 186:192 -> 8.1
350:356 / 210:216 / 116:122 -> 11.3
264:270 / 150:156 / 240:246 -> 14.4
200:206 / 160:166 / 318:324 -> 13.2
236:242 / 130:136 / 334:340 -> 9.4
